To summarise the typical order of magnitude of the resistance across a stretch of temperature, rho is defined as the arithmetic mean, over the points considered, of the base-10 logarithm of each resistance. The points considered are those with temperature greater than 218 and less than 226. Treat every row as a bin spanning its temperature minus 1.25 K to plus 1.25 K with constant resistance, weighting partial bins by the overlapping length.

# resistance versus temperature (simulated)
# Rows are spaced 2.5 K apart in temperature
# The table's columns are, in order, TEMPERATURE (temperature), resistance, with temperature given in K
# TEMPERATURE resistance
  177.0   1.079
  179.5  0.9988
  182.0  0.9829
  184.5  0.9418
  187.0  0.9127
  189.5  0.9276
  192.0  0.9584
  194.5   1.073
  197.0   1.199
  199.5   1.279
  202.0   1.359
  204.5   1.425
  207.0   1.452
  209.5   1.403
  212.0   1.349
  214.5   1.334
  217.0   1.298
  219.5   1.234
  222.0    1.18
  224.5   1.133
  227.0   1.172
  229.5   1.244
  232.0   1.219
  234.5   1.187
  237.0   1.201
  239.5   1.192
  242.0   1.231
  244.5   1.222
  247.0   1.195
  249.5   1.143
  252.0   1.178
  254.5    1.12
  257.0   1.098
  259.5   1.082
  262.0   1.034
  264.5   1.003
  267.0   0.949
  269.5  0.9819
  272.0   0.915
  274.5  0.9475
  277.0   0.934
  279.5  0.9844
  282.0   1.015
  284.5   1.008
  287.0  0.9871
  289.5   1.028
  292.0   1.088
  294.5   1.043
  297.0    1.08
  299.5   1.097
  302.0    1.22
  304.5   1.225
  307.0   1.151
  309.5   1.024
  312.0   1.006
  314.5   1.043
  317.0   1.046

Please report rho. 0.07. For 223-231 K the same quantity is 0.07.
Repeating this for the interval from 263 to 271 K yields -0.01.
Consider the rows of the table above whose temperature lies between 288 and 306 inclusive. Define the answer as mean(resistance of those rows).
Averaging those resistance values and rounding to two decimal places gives 1.11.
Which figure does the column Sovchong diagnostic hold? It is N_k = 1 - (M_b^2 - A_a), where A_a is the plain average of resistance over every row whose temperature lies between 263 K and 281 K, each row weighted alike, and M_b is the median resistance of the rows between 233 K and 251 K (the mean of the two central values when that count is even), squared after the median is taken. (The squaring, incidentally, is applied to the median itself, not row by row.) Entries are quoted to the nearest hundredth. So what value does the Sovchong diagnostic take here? 0.53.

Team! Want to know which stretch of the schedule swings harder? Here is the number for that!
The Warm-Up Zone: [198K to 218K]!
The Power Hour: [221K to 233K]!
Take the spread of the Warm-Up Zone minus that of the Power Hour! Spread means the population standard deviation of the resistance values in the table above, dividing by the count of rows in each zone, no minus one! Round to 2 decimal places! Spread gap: 0.02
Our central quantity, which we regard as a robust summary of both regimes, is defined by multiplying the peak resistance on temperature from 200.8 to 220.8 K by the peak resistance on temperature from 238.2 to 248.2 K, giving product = 1.79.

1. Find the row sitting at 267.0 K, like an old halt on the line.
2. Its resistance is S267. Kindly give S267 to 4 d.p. 0.9490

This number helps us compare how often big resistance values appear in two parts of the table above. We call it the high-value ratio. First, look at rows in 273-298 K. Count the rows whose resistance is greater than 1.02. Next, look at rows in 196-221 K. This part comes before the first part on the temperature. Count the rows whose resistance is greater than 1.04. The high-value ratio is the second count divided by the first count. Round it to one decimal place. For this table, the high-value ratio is 2.5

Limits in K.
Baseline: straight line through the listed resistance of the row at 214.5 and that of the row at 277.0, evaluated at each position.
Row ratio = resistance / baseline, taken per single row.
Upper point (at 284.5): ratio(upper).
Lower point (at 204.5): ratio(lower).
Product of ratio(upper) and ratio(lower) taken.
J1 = 1.16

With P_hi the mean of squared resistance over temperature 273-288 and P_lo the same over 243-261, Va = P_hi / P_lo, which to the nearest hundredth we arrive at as 0.73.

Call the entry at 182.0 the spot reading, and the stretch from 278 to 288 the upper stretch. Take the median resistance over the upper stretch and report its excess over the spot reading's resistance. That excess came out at 0.01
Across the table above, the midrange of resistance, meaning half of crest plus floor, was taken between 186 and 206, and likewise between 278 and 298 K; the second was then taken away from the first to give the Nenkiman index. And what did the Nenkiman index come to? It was 0.13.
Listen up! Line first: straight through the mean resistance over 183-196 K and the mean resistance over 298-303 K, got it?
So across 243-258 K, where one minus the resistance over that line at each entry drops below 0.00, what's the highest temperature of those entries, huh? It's 257.0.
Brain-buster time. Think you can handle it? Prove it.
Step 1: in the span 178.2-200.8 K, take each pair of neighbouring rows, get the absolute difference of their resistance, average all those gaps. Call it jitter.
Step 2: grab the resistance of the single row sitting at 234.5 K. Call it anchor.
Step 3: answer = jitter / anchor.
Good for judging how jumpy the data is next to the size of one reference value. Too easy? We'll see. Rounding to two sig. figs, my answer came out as 0.048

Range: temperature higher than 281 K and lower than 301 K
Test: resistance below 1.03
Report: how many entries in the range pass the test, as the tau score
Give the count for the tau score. 4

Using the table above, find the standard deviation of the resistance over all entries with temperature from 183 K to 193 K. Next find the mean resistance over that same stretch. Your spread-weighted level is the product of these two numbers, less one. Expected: -0.98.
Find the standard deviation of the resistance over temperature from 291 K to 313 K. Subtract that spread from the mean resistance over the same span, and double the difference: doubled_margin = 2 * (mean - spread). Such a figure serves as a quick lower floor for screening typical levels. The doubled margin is 2.1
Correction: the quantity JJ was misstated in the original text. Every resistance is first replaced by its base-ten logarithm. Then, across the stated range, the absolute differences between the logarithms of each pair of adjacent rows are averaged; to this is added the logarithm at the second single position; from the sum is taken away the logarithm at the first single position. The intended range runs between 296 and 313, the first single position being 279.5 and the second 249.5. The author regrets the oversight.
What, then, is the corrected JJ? 0.088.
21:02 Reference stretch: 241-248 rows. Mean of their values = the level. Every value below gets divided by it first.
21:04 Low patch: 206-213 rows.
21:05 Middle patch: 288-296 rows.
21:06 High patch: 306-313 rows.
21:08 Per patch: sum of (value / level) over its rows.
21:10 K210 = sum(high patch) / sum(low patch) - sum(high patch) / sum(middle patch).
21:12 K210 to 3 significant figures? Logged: -0.250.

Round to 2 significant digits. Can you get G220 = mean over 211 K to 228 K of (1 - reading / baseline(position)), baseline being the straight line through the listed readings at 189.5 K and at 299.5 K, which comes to -0.28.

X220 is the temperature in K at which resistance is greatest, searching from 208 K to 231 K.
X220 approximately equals 209.5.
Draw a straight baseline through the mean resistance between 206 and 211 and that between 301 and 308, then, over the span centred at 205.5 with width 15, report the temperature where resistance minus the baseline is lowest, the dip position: 199.5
